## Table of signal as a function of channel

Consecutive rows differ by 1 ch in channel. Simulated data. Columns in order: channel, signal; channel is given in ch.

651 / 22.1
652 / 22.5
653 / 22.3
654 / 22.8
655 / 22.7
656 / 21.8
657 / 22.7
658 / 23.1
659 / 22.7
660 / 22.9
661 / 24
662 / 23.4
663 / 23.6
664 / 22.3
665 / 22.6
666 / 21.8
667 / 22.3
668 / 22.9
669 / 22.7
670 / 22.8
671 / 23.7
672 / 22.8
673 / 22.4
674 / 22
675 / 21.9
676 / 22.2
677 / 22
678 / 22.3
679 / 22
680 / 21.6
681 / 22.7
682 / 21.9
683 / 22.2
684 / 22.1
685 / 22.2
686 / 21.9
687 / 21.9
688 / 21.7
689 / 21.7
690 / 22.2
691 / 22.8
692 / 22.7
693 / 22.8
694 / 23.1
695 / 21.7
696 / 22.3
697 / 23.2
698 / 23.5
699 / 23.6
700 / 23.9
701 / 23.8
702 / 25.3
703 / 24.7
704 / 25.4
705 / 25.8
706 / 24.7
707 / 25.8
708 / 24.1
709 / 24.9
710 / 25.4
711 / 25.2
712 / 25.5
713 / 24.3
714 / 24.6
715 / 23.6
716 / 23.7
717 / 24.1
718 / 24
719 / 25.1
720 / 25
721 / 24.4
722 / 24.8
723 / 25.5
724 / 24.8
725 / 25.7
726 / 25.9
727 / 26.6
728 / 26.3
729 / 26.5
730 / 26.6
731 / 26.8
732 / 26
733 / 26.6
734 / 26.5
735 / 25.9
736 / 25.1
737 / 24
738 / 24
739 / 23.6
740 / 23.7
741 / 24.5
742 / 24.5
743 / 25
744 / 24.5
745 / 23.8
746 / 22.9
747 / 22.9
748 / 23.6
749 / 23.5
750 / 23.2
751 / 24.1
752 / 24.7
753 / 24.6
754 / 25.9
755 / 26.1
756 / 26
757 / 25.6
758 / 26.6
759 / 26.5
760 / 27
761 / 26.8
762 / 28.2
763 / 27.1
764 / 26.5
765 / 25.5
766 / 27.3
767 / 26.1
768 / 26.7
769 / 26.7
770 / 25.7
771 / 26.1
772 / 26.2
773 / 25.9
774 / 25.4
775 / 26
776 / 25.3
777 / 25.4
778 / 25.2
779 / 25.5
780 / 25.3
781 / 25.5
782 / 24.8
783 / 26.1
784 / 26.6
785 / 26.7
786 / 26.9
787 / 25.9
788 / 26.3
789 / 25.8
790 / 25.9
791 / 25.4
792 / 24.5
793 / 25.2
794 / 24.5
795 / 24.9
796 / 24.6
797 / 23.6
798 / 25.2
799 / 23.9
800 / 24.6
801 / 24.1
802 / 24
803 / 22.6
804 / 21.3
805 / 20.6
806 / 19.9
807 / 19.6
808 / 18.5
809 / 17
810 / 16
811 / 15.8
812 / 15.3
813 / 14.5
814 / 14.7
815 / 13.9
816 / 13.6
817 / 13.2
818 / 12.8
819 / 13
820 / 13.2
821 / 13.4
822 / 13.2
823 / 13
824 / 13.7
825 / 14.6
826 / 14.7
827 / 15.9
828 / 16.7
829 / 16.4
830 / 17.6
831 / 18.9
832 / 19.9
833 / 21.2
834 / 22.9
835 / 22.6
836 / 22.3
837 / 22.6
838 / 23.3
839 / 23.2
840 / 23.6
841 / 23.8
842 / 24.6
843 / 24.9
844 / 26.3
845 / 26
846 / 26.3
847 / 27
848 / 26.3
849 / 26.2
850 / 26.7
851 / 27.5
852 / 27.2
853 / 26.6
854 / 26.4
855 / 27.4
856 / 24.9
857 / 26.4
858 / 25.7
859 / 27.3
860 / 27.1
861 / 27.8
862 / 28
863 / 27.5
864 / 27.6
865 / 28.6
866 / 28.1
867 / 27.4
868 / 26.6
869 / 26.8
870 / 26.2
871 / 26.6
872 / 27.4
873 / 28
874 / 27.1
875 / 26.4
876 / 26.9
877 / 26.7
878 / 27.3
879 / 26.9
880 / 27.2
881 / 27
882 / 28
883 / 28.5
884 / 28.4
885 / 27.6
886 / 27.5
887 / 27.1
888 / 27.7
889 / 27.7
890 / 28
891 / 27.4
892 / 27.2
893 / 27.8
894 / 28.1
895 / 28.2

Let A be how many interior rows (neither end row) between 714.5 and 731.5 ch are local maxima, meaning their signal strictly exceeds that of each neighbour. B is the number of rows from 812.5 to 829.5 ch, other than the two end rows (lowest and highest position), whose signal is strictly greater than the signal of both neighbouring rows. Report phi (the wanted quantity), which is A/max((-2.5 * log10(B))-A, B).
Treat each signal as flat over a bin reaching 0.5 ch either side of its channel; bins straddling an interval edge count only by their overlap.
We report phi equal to 1.33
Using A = 4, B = 3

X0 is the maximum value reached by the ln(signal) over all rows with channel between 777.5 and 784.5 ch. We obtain 3.281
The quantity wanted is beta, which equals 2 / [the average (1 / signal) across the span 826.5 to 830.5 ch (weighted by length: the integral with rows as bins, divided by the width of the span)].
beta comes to 33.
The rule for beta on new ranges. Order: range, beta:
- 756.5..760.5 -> 53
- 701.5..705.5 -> 51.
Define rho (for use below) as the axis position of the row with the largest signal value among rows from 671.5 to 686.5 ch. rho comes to 672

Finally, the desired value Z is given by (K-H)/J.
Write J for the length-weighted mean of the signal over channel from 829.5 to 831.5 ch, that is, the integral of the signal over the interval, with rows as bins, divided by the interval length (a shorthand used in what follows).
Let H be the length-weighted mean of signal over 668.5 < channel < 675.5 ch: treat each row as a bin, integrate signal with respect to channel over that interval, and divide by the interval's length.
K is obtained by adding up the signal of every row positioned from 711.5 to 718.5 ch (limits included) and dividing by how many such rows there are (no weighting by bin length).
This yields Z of 0.09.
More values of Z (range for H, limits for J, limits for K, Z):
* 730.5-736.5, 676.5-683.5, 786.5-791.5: -0.01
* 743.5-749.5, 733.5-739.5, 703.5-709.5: 0.06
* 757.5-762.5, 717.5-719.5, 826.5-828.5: -0.44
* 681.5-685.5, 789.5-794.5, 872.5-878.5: 0.20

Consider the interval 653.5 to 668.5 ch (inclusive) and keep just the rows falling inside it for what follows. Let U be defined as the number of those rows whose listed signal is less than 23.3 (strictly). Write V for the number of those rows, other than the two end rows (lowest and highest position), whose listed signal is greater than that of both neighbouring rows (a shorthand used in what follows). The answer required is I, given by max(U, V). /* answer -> 12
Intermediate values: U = 12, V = 4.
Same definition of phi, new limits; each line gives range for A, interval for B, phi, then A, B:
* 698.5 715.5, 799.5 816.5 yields 7.00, 7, 1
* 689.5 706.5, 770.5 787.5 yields 0.83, 5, 6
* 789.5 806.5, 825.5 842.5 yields 1.33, 4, 3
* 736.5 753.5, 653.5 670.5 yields 0.60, 3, 5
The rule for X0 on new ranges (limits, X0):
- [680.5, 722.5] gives 3.250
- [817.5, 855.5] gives 3.314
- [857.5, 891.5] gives 3.353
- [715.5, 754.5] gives 3.288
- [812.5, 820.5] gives 2.688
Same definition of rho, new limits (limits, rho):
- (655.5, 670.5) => 661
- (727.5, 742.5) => 731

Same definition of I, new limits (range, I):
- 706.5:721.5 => 5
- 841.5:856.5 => 4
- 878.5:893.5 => 3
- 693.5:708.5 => 4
